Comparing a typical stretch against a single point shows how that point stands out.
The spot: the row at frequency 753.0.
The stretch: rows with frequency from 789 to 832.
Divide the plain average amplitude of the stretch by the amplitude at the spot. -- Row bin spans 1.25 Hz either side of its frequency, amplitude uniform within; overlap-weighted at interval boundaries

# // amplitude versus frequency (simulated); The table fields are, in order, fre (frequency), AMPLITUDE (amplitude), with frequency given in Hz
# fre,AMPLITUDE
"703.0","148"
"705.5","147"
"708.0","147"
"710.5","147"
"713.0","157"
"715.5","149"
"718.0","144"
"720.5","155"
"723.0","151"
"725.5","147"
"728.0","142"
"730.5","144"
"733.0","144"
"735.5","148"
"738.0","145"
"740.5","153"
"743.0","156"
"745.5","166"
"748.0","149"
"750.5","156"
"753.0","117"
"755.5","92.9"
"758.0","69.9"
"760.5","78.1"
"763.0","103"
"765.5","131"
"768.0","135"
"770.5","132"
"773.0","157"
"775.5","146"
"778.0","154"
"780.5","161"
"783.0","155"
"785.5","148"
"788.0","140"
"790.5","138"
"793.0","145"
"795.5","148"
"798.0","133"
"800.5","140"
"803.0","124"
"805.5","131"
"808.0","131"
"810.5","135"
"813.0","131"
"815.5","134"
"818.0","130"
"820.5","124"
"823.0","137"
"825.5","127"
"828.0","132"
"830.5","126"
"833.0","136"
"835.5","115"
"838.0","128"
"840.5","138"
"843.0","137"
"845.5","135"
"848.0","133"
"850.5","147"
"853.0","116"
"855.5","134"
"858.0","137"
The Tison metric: 1.14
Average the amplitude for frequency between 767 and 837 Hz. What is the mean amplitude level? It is 137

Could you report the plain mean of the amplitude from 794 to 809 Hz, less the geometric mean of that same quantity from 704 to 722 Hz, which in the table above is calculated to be -15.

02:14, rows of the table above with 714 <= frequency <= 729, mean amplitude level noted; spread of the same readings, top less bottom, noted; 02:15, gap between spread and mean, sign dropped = 135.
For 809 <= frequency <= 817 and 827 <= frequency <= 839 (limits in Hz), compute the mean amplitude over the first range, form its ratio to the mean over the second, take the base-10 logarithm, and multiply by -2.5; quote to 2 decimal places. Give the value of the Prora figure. -0.05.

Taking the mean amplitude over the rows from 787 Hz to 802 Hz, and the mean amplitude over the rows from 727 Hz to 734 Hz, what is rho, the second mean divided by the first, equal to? 1.02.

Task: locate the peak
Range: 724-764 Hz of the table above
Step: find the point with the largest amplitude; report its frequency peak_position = 745.5 Hz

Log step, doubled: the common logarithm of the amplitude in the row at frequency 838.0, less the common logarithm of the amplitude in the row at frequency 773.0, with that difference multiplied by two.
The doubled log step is -0.18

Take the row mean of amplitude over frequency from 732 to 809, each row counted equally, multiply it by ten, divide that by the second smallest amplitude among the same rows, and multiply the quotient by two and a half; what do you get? 44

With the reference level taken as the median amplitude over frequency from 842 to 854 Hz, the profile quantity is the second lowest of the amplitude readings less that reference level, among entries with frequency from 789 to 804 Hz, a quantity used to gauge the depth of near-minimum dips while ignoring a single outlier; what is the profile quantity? -2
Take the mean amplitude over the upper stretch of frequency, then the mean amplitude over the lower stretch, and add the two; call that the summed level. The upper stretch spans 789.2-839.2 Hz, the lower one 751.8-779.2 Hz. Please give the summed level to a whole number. 252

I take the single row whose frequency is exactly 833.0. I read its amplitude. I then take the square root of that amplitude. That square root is 11.7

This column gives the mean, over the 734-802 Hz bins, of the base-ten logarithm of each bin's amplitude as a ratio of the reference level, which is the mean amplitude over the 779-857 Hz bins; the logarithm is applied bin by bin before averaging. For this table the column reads 0.00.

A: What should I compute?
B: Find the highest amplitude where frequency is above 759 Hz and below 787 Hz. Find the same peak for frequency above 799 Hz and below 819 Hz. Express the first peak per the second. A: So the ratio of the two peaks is 1.15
